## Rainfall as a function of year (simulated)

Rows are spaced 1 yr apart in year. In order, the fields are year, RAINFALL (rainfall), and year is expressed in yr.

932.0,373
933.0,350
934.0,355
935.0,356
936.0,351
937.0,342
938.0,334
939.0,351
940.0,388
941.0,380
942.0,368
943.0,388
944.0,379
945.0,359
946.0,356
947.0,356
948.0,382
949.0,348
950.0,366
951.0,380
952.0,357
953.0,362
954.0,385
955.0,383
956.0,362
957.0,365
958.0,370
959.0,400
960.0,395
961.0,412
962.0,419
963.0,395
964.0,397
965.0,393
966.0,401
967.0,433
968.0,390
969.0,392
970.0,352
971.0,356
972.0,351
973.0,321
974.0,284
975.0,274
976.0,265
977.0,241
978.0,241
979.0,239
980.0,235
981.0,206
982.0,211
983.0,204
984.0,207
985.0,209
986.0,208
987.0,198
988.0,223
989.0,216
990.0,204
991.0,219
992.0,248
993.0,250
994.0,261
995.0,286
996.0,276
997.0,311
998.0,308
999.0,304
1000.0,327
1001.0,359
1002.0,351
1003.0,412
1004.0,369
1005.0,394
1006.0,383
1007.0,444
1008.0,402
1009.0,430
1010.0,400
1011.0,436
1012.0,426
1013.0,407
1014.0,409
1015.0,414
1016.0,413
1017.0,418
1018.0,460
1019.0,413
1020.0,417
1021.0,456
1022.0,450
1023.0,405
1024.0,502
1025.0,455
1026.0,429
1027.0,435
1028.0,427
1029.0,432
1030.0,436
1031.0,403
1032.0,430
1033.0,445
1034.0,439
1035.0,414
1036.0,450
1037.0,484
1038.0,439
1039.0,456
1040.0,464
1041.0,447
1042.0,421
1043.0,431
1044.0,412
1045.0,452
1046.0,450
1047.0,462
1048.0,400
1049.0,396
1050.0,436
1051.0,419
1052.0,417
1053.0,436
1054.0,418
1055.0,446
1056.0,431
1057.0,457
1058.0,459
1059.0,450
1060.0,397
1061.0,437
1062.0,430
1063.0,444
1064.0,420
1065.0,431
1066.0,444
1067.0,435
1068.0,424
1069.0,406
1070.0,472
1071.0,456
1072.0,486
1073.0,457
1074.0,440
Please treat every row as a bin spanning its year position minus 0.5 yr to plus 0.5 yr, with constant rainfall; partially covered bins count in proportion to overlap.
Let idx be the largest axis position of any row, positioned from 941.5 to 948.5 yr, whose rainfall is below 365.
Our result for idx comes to 947.0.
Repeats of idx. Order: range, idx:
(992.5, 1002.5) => 1002.0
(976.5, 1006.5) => 1002.0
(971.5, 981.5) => 981.0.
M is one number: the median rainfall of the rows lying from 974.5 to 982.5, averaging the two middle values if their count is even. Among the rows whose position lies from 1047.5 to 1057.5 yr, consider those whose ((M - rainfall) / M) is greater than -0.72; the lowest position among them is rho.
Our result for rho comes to 1048.0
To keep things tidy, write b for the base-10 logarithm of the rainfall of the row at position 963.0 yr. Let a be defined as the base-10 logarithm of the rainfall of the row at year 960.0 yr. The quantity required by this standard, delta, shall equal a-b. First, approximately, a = 2.60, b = 2.60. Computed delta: 0.00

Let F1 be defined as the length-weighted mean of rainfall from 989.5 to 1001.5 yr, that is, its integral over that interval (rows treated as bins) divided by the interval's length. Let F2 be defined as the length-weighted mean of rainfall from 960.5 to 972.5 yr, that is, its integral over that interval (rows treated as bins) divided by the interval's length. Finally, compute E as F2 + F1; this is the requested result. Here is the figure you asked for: 670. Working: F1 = 279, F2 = 391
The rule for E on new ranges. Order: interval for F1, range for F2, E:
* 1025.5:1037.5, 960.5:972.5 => 826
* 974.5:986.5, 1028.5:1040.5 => 669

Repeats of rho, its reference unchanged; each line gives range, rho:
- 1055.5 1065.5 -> 1060.0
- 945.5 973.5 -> 946.0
